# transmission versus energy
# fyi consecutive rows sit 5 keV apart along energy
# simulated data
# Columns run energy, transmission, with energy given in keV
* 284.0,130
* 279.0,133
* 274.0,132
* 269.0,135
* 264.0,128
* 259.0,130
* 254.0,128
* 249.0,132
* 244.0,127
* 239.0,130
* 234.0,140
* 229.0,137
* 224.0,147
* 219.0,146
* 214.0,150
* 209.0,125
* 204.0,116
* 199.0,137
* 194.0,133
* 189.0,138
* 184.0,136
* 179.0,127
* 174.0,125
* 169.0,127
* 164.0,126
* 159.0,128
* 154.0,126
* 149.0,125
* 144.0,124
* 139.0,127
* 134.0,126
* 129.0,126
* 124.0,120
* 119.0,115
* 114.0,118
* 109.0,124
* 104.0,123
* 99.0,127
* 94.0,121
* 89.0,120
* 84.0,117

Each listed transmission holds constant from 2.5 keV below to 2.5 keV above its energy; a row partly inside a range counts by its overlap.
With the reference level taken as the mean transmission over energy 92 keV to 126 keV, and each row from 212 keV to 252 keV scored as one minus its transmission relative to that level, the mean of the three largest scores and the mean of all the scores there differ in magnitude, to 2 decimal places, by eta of 0.07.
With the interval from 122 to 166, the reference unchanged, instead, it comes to 0.02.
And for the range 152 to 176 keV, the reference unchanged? 0.01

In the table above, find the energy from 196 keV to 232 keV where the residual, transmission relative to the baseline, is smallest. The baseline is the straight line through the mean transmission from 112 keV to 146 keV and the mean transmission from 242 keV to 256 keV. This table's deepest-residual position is 204.0 keV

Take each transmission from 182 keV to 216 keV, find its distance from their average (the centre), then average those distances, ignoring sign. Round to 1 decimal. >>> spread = 7.6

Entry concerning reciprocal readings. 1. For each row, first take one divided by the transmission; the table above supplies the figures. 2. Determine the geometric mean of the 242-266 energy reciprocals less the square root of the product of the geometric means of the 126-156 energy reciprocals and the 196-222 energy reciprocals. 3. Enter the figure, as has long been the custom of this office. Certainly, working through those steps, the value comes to 0.0001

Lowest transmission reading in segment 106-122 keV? 115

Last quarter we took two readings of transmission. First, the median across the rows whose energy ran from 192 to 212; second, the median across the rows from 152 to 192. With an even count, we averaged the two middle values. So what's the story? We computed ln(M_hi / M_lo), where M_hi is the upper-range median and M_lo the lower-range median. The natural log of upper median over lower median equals 0.016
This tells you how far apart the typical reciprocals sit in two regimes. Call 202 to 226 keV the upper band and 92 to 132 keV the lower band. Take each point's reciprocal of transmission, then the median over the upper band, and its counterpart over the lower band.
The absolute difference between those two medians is 0.0013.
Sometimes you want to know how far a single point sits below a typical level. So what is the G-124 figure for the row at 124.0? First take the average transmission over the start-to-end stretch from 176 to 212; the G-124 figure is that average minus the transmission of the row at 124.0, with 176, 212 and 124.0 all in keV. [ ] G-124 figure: 10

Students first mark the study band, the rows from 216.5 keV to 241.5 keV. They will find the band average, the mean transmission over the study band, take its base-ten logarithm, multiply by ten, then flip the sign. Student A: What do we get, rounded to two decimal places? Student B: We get -21.46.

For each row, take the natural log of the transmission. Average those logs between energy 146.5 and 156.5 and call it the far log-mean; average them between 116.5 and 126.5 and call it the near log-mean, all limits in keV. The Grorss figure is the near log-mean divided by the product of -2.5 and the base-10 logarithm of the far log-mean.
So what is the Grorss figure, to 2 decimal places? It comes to -2.79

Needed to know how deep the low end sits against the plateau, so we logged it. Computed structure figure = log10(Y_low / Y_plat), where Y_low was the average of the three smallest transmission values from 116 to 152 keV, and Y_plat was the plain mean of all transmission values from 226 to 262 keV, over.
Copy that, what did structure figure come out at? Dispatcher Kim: -0.043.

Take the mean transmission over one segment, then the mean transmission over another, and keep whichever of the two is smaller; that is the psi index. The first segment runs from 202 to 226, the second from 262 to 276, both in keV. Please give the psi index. 132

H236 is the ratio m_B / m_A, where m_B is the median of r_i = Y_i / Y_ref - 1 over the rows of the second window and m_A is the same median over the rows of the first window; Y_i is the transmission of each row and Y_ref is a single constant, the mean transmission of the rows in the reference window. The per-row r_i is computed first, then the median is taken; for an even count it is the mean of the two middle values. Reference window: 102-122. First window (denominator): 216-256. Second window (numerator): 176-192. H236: 1.1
